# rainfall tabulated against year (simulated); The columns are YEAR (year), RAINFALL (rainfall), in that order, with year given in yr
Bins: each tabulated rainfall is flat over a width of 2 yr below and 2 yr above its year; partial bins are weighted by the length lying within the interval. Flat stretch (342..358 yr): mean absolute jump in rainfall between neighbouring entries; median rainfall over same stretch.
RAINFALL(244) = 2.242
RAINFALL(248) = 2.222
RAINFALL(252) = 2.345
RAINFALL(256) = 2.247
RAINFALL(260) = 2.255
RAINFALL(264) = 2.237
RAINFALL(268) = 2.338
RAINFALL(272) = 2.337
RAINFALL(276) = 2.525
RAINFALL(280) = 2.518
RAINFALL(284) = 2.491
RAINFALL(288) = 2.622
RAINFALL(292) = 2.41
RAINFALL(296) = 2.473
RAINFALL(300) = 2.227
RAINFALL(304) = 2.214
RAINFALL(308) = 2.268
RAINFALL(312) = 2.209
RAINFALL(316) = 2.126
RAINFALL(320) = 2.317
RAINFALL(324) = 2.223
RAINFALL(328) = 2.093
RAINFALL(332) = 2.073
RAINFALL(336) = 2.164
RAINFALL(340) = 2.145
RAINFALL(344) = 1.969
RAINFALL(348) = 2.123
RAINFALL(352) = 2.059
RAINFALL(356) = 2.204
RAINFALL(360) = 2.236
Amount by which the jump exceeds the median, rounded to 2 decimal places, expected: -1.97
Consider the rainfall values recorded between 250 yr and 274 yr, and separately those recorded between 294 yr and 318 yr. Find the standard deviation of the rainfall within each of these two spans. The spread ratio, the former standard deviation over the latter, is 0.4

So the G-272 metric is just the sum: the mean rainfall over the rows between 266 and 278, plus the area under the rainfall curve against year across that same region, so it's 31.2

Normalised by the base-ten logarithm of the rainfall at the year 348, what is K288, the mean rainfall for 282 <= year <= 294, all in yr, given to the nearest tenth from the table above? 7.7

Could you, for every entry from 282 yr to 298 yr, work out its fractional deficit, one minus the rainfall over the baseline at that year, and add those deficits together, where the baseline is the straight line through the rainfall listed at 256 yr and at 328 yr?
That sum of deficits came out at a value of -0.60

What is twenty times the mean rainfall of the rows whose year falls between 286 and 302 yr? 49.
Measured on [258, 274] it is 46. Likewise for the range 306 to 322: 45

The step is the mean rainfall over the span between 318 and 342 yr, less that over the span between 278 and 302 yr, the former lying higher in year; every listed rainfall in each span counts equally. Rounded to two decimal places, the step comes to -0.29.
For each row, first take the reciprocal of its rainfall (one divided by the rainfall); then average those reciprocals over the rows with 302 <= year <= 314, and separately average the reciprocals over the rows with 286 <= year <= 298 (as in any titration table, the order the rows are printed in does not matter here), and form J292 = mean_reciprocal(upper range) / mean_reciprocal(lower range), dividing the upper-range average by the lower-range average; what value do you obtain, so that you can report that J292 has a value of 1.12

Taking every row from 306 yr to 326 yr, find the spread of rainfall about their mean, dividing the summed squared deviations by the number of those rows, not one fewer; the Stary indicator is 0.064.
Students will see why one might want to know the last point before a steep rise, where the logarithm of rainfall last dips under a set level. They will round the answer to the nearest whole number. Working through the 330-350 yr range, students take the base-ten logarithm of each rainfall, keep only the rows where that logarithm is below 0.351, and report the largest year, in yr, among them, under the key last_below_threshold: 348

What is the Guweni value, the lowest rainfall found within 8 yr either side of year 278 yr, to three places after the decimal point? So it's 2.337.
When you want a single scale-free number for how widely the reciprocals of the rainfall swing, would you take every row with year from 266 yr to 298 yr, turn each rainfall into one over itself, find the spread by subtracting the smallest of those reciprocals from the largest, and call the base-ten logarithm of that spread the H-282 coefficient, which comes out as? -1.33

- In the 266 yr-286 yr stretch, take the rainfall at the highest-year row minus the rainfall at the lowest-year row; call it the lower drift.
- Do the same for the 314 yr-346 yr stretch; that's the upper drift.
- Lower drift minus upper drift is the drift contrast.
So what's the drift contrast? 0.31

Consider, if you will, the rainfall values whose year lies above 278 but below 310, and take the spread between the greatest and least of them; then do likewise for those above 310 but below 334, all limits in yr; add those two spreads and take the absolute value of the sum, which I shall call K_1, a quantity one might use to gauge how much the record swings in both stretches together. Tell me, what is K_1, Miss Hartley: 0.65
